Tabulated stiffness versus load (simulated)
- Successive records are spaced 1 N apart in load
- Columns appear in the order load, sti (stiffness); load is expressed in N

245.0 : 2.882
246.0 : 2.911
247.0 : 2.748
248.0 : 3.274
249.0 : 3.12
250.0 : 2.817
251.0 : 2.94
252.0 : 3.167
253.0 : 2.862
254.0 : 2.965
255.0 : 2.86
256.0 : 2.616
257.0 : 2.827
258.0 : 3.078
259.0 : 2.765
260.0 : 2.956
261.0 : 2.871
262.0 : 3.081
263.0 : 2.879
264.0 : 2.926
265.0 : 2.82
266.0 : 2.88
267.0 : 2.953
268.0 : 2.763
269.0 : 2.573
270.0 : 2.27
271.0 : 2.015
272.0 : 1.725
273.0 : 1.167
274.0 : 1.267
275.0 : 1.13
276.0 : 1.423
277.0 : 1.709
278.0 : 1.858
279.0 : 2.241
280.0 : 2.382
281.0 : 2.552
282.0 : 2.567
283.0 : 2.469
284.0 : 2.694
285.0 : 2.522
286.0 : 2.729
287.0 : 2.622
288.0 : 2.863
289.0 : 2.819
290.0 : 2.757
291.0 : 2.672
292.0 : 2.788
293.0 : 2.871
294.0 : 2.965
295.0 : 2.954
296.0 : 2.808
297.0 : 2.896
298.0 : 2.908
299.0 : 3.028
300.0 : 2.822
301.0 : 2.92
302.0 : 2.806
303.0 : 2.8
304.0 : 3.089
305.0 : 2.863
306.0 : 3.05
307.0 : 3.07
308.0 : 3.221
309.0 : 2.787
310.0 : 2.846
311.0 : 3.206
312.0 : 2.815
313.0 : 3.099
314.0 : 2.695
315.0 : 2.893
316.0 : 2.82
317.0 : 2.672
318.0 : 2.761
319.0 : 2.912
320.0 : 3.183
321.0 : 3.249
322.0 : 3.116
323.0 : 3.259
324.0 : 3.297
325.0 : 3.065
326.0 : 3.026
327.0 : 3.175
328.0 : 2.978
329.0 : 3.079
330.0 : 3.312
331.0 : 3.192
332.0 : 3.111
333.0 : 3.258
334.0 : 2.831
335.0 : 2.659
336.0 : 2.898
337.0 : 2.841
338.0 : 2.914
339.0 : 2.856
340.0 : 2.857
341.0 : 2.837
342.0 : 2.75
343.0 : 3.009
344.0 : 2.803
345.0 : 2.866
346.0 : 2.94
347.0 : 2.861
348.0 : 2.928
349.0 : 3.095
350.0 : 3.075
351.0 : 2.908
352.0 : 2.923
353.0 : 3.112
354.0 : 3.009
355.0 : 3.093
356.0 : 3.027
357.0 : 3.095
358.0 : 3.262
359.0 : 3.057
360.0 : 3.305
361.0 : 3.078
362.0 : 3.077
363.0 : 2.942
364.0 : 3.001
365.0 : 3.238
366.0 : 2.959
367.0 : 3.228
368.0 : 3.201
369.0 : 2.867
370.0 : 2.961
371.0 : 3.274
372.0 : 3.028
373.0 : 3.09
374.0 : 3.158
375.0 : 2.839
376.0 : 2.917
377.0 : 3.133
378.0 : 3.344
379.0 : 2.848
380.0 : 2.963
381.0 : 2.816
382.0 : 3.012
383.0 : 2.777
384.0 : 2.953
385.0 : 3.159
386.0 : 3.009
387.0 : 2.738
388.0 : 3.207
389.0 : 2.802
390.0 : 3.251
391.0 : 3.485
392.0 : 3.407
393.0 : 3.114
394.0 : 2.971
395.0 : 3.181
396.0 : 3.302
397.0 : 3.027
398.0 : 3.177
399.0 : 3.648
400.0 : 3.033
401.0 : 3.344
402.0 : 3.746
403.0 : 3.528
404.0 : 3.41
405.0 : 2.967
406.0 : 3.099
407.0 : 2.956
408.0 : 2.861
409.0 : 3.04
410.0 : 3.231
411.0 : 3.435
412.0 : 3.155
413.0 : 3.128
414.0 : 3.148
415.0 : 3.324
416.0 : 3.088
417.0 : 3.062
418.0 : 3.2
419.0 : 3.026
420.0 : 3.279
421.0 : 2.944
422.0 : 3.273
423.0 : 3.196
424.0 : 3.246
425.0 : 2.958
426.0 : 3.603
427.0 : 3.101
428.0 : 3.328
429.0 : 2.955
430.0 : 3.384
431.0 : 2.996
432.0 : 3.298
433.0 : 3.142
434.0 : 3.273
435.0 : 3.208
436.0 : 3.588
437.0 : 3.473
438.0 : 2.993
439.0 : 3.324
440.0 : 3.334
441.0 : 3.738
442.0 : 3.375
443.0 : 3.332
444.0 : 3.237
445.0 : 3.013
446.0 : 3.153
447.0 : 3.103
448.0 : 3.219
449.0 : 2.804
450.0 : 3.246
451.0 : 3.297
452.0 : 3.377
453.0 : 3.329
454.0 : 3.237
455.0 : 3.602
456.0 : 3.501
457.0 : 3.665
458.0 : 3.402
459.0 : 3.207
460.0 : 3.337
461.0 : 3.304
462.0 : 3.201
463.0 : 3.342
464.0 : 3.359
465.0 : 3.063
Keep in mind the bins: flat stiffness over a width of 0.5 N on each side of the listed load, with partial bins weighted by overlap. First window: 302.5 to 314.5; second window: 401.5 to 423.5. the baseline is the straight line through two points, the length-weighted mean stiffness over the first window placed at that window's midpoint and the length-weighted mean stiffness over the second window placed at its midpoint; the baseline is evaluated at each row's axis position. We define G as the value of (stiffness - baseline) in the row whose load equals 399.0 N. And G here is 0.49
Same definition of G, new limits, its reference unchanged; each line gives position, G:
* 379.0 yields -0.27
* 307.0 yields 0.11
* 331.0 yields 0.18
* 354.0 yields -0.05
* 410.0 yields 0.05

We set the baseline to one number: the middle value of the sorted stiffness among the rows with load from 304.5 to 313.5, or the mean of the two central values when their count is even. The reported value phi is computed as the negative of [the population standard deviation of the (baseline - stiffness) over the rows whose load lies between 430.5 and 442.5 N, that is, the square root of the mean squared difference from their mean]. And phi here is -0.21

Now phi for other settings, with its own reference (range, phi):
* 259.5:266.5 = -0.08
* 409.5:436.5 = -0.17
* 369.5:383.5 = -0.17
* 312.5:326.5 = -0.20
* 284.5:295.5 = -0.13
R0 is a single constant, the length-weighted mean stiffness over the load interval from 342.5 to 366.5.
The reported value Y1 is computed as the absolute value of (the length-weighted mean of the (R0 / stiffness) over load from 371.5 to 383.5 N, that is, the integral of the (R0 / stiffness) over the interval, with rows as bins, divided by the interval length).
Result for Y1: 1.01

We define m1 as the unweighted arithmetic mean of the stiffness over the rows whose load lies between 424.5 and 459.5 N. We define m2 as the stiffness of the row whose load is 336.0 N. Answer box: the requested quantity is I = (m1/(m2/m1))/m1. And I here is 1.13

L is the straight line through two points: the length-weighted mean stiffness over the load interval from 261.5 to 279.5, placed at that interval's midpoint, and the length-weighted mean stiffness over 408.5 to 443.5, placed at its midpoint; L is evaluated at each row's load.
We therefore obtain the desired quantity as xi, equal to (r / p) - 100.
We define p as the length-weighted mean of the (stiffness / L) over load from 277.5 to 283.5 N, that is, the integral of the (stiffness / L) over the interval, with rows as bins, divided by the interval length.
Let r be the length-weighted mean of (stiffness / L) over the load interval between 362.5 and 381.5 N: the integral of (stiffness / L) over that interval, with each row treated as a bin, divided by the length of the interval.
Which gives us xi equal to -99.0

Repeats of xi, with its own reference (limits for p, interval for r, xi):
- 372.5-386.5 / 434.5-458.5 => -99.0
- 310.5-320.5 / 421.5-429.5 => -99.1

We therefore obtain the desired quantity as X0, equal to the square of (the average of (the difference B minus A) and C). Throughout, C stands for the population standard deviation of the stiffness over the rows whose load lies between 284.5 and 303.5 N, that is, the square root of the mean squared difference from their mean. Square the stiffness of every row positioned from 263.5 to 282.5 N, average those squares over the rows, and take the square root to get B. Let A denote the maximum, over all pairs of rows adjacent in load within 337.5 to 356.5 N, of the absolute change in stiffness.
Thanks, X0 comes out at 1.1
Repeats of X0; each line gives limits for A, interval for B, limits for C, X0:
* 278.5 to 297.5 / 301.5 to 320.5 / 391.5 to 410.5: 2.1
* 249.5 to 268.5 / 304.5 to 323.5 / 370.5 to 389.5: 2.0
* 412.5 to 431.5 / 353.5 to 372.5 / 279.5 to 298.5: 1.7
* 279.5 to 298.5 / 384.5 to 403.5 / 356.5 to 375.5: 2.4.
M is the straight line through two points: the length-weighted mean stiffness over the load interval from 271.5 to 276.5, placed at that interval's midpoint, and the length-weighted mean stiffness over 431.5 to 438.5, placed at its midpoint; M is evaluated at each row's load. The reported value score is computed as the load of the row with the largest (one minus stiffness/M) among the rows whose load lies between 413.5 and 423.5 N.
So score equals 421.0 N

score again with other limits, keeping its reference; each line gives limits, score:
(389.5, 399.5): 394.0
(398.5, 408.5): 408.0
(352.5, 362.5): 362.0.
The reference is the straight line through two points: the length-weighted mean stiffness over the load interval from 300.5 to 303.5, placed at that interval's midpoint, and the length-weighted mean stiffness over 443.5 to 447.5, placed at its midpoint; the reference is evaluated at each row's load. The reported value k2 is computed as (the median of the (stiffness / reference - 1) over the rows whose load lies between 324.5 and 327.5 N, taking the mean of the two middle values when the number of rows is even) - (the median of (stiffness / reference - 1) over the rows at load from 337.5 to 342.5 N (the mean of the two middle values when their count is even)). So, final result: 0.082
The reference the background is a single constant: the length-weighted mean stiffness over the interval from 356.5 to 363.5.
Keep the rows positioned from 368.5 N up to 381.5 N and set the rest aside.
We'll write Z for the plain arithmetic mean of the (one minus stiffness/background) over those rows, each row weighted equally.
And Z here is 0.032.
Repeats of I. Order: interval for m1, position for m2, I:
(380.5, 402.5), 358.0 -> 0.96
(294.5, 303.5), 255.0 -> 1.01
